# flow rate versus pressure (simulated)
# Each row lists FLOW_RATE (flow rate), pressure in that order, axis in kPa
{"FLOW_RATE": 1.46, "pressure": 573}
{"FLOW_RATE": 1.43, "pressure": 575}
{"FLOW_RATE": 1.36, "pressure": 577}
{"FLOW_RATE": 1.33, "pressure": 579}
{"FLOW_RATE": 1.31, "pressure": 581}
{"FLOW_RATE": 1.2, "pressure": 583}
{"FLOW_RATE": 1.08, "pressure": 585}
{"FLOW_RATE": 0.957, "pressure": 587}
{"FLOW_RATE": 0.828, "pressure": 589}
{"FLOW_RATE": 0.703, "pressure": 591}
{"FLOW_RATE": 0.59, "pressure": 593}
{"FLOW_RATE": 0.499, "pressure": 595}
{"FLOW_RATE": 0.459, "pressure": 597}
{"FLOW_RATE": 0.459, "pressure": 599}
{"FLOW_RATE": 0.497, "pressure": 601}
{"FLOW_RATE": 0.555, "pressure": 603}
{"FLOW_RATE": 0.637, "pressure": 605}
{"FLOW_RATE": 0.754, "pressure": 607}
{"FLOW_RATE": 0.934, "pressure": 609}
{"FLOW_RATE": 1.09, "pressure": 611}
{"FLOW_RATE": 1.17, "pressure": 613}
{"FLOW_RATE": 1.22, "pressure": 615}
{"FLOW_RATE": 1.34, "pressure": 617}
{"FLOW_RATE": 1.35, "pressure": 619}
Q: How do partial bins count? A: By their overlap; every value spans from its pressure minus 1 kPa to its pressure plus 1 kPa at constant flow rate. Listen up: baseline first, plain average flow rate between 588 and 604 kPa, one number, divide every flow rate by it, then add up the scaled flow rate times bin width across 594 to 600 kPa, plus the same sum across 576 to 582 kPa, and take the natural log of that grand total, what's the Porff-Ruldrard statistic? 2.9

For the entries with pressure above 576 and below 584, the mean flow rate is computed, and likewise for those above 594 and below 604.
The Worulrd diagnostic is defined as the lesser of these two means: 0.49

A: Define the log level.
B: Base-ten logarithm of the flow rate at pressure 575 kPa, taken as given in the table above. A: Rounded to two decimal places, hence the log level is 0.16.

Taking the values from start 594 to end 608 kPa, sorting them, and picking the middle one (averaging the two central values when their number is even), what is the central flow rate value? 0.5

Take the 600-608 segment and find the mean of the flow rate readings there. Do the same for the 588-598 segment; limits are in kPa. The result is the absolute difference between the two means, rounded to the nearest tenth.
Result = 0.0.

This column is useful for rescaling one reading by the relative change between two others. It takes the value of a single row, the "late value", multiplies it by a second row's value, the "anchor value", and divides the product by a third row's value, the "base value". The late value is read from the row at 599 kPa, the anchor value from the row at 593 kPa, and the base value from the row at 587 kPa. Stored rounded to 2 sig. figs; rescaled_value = 0.28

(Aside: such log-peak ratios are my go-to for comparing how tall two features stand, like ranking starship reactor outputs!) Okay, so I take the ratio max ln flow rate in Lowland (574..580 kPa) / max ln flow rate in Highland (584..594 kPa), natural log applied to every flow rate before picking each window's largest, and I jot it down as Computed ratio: 5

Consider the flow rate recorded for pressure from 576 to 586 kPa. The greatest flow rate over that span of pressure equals 1.36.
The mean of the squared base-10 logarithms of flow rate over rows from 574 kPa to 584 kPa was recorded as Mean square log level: 0.0155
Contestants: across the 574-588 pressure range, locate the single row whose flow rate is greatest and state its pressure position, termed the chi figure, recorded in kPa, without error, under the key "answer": 575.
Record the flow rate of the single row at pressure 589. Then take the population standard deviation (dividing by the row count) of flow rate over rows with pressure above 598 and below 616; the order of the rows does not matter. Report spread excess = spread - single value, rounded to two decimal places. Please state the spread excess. -0.55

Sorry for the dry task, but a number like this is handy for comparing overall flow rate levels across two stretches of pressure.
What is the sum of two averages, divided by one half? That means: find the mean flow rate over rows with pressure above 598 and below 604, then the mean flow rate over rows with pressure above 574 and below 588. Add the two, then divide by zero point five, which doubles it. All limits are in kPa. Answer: 3.5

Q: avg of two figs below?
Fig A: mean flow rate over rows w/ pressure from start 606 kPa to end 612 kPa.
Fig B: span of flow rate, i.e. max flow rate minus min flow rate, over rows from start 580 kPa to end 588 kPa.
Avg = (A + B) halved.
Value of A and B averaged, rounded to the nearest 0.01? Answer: 0.64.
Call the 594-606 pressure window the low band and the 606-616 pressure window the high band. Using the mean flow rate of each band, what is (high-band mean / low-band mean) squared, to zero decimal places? 4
